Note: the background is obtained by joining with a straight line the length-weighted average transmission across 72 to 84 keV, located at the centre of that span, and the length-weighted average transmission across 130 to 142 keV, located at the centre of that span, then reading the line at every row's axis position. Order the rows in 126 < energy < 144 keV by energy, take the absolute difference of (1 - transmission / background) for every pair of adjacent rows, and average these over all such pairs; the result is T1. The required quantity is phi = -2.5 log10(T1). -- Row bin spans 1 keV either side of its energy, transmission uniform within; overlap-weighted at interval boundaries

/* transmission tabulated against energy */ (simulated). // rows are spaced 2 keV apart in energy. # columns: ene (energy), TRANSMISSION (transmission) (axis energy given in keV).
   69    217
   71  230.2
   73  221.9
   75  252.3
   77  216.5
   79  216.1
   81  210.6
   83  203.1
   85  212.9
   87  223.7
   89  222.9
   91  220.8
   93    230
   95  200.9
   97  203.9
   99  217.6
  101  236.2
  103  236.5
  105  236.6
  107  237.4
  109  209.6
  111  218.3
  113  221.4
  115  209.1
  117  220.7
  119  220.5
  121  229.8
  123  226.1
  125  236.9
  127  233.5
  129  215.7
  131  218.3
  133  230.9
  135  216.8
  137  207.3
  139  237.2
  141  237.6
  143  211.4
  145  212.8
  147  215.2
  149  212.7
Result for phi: 3.0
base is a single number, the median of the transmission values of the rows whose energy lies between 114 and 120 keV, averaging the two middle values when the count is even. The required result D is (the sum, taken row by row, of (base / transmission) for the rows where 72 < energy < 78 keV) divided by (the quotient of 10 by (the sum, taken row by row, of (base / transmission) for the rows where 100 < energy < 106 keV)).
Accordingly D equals 0.8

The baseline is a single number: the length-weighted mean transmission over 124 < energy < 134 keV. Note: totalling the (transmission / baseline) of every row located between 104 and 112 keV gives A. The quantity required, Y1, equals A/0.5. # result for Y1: 7.9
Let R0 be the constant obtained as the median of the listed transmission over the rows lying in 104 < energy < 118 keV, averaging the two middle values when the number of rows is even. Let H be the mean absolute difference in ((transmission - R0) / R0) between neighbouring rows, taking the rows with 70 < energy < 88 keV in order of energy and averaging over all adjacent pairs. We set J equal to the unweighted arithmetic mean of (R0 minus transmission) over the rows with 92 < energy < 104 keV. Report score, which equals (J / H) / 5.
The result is 0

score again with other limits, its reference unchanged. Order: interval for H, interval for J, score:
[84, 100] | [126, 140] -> -10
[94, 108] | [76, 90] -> 41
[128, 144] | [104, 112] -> -15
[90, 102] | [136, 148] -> 1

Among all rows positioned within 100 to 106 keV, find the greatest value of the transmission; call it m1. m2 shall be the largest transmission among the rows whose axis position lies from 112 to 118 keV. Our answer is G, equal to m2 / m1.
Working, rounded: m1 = 236.6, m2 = 221.4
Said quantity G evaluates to 0.94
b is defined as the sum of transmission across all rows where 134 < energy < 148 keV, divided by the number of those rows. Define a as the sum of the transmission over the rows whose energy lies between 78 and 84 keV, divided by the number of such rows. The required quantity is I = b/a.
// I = 1.05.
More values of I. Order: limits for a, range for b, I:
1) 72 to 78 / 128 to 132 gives 0.94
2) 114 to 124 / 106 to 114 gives 1.00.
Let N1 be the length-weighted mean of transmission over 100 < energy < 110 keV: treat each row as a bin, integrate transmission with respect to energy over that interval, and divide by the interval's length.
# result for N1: 231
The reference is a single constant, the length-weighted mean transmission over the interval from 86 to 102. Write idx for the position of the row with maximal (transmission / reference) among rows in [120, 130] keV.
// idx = 125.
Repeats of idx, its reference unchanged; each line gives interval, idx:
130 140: 139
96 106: 105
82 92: 87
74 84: 75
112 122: 121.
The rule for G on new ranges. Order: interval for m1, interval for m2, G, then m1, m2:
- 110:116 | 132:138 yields 1.04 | 221.4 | 230.9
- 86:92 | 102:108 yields 1.06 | 223.7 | 237.4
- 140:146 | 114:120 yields 0.93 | 237.6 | 220.7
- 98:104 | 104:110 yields 1.00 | 236.5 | 237.4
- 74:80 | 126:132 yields 0.93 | 252.3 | 233.5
